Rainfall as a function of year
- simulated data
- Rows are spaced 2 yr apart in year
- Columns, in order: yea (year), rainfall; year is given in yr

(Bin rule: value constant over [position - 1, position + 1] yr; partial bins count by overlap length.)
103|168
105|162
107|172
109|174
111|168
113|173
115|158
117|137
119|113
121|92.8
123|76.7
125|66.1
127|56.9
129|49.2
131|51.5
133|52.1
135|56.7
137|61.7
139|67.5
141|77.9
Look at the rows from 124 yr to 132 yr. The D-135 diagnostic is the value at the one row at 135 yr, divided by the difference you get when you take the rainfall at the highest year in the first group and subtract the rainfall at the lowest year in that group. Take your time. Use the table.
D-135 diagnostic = -4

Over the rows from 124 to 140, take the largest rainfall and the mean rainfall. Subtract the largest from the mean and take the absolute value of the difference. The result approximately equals 10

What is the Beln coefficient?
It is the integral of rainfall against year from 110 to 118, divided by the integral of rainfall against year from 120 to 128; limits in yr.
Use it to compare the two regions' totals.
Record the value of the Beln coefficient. 2.2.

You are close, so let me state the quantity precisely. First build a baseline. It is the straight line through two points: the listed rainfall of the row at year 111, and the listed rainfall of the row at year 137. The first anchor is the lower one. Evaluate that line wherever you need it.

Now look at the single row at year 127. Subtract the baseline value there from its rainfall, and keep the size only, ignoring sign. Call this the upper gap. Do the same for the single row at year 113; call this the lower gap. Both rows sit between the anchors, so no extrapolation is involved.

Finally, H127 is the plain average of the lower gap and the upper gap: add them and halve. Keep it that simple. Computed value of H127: 29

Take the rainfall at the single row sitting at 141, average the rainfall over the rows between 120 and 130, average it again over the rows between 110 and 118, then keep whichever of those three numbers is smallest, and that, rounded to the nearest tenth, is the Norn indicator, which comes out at 68.3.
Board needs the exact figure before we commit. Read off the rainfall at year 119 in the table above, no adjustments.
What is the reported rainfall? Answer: 113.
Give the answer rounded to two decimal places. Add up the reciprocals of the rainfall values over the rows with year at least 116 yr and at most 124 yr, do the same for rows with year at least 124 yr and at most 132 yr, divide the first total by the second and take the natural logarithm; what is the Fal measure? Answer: -0.59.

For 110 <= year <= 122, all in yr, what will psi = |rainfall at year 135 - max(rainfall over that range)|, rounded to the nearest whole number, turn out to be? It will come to 116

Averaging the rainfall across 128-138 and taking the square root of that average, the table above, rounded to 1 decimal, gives 7.4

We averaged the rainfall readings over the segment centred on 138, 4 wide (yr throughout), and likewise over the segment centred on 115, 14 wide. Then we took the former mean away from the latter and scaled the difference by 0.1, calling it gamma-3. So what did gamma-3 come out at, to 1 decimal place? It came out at 8.1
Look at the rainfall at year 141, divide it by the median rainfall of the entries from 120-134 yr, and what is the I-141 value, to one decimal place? 1.4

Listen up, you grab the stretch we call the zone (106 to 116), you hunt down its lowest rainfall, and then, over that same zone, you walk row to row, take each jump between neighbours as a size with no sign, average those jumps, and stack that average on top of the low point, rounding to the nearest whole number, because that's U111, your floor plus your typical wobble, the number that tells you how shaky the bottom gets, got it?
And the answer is 165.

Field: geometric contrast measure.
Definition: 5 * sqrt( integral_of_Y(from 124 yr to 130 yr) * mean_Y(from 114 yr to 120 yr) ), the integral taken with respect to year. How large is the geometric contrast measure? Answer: 1082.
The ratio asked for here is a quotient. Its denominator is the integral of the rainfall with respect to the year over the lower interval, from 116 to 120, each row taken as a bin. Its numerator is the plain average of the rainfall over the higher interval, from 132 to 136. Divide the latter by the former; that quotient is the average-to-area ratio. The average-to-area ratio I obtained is 0.11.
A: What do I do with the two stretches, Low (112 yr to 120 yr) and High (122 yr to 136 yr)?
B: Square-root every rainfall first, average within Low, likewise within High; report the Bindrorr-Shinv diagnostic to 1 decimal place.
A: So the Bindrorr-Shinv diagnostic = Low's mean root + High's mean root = 19.6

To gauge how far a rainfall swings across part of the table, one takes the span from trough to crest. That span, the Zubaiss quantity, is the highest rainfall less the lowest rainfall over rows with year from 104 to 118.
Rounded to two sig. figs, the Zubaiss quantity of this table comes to 37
